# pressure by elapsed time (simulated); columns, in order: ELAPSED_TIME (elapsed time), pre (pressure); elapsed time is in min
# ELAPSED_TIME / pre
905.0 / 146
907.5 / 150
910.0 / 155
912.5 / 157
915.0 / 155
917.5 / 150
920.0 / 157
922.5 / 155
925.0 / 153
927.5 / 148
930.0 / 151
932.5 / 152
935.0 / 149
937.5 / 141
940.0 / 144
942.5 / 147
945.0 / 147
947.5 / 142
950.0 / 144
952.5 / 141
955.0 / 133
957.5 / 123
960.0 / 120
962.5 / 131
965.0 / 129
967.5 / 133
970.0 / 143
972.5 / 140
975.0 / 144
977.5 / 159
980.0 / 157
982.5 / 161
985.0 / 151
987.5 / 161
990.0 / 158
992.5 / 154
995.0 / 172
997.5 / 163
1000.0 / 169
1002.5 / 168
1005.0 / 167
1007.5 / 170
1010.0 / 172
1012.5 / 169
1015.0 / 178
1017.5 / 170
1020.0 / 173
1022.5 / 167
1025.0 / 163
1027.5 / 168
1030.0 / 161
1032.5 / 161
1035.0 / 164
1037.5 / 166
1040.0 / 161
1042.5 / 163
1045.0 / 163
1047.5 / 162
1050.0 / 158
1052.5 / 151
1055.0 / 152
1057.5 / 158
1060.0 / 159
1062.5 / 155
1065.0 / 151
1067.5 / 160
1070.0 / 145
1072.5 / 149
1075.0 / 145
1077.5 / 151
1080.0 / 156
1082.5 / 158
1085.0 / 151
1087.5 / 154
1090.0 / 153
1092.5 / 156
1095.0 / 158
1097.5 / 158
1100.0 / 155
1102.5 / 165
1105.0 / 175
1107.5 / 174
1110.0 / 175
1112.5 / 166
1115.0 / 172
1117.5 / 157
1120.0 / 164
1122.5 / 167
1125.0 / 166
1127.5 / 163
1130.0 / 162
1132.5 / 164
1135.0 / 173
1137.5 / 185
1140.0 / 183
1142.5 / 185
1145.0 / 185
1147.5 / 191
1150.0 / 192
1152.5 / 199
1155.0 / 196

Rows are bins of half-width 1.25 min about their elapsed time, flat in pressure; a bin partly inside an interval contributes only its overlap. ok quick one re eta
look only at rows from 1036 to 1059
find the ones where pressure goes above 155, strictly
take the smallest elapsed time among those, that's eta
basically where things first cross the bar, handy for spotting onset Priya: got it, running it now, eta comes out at 1037.5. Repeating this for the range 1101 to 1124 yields 1102.5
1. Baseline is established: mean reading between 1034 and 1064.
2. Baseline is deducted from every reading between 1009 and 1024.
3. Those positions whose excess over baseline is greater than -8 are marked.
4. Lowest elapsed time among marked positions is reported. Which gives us 1010.0 min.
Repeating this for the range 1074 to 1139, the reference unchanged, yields 1080.0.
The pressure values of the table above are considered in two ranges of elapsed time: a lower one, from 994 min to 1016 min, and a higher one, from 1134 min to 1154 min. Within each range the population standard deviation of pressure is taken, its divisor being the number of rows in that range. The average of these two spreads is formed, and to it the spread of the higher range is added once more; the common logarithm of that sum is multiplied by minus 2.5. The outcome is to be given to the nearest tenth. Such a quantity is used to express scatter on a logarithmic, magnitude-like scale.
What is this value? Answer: -2.8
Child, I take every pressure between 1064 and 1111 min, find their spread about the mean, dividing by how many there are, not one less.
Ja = 8.9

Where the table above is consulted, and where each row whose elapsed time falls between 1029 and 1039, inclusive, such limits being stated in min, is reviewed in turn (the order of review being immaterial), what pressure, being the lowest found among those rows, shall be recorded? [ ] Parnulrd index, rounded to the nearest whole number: 161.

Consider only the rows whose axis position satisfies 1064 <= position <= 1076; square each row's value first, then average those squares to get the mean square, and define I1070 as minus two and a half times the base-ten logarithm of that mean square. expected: -10.88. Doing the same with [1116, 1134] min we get -11.07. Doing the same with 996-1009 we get -11.12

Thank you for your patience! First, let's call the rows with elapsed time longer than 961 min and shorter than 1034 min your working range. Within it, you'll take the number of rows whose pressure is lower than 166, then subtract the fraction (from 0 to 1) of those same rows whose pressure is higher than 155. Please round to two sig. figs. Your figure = 16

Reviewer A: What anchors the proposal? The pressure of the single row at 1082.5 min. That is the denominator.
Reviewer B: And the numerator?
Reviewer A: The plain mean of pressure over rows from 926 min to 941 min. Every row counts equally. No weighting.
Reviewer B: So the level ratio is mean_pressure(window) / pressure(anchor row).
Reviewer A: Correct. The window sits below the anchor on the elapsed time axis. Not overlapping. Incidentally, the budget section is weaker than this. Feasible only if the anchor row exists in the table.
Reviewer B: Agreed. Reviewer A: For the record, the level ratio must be 0.93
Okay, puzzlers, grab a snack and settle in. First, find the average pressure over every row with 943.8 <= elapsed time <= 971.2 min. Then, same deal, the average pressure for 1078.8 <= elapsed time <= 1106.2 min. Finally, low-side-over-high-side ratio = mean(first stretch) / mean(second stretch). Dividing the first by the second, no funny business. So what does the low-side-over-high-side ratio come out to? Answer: 0.85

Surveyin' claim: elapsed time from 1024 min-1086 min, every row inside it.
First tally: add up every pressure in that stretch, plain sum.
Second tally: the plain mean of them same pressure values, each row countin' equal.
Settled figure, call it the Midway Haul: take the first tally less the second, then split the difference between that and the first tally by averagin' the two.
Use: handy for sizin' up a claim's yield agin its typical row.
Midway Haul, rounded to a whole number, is 3852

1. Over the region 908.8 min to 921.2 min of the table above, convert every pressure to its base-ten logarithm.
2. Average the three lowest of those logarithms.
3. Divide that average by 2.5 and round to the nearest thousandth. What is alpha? 0.874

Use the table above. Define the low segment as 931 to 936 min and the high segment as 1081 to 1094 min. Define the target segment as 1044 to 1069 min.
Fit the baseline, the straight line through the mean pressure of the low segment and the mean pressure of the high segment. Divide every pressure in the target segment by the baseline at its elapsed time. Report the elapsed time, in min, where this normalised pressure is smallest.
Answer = 1065.0 min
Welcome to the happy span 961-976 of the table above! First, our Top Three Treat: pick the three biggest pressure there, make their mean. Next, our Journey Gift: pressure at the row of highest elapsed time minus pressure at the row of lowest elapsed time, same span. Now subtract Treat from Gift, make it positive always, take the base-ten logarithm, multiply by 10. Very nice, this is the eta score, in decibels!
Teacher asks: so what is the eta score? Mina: 21.1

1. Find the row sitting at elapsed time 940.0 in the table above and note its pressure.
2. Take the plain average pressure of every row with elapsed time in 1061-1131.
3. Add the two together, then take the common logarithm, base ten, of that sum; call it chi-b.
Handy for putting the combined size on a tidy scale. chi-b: 2.48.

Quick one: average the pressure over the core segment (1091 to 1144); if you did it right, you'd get 168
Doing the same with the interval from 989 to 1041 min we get 166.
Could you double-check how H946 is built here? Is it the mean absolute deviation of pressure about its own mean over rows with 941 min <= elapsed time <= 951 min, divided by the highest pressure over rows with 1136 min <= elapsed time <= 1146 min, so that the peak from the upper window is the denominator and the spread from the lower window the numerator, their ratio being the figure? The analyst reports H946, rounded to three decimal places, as 0.011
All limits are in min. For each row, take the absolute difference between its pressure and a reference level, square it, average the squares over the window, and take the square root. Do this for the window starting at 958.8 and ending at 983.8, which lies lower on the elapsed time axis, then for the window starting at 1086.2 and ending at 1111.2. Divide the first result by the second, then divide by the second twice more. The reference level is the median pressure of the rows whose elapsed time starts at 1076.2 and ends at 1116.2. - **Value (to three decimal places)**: 0.023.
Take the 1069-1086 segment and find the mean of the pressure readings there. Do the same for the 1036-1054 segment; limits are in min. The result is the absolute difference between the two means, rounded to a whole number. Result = 10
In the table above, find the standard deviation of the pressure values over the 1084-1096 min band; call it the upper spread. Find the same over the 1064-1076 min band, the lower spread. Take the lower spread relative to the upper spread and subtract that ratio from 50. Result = 47.7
